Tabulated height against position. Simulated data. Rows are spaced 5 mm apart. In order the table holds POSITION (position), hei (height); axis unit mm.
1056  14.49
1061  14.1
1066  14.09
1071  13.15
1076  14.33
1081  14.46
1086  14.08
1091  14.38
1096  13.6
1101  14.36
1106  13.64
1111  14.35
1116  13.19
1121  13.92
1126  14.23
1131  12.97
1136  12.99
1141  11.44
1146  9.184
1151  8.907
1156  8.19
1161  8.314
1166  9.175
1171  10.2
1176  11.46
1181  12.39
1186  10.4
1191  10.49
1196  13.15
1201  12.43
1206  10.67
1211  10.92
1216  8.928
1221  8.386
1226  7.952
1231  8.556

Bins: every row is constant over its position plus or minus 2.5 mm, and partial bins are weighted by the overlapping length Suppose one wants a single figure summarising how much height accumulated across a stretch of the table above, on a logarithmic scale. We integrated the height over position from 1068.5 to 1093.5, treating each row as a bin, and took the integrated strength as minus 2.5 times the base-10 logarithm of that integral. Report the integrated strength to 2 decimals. -6.37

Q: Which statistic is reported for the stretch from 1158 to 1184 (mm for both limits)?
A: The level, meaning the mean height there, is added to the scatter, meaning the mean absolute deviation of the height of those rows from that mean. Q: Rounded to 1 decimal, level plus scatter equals 11.6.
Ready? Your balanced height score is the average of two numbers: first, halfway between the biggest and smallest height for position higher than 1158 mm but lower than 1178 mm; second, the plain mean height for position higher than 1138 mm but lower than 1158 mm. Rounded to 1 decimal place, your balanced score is 9.7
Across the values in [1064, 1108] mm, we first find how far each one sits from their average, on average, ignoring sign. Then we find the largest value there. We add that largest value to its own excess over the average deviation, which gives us 28.6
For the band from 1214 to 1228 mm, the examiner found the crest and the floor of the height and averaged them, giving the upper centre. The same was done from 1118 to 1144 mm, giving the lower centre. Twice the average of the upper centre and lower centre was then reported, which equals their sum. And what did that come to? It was 21.3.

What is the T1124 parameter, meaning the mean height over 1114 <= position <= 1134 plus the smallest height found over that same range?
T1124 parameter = 26.5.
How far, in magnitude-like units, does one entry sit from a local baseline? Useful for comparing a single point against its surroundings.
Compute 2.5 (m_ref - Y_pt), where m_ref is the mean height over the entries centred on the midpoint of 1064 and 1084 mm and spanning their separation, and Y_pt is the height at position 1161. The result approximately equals 14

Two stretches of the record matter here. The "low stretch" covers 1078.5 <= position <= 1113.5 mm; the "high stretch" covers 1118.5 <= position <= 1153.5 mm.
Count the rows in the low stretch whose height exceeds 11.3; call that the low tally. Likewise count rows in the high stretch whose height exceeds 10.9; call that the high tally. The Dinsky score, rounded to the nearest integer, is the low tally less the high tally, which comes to 2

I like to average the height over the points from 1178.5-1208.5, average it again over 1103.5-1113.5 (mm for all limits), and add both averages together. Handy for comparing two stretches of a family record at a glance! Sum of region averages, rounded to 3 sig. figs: 25.6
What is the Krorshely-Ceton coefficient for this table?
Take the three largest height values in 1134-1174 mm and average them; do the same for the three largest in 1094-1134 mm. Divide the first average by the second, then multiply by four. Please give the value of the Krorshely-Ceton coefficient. 3.23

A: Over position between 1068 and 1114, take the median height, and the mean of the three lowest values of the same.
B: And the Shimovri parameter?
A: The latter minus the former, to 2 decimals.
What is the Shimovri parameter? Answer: -0.87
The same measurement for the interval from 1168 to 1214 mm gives -0.56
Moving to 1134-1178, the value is -0.71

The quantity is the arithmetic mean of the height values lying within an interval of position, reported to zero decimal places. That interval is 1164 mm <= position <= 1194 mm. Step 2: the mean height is 11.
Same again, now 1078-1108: 14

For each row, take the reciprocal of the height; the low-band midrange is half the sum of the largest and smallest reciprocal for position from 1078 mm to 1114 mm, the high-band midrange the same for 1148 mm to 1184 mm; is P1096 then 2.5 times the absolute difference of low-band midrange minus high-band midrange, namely 0.075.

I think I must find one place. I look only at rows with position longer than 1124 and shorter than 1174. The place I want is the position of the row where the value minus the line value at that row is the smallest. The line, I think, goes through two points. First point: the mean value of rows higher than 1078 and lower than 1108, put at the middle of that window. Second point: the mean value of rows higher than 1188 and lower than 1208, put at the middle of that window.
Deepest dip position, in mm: 1156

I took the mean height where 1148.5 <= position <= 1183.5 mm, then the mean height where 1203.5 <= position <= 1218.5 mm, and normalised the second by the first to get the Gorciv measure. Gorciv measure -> 1.04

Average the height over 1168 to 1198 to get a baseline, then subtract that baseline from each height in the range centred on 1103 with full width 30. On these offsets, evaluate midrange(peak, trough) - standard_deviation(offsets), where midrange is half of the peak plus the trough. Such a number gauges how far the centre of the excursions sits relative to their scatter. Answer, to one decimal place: 2.0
